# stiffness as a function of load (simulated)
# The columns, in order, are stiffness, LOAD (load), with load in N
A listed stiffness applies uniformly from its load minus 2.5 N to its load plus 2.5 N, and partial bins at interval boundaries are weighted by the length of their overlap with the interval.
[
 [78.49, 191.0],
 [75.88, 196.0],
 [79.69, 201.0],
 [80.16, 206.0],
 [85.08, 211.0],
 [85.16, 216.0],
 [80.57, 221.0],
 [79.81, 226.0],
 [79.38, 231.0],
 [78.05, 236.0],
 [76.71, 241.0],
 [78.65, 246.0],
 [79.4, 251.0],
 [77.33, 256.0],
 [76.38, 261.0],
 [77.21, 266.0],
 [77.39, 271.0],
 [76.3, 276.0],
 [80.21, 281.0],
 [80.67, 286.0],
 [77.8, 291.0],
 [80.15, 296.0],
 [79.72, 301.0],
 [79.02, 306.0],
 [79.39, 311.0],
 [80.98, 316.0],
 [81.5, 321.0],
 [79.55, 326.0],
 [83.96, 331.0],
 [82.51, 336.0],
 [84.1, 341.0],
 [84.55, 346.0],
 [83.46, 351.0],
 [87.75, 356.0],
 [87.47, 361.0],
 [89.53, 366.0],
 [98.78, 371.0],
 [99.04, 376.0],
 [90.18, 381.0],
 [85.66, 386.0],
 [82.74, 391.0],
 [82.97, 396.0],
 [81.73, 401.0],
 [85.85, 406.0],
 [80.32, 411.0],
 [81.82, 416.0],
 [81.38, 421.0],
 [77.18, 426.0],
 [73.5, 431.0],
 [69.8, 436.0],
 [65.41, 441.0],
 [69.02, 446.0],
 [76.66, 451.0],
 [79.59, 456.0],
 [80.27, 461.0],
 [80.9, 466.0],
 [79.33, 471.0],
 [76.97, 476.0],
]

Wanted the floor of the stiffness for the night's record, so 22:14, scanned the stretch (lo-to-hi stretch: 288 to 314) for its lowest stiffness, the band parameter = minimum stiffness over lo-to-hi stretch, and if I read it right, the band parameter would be 77.8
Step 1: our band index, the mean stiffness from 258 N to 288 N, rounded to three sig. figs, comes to 78.0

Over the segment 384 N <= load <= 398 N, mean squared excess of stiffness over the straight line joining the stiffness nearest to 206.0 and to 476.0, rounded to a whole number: 35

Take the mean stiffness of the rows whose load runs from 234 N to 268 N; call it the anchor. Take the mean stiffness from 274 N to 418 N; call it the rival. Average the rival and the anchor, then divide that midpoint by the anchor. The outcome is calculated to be 1.04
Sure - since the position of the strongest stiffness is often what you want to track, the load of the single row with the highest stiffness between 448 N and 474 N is 466.0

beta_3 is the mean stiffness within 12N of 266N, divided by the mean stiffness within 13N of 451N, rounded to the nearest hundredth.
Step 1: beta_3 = 1.04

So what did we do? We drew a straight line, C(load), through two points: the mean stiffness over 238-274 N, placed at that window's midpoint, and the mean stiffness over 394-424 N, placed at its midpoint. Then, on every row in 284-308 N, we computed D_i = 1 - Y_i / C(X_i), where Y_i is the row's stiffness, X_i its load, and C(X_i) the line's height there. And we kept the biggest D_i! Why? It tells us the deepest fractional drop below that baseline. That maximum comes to 0.011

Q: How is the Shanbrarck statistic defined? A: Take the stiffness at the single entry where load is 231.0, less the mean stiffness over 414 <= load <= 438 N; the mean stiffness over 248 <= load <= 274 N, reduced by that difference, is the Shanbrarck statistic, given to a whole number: 75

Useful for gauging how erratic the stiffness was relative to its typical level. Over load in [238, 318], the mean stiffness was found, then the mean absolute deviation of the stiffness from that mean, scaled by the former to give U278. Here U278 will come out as 0.02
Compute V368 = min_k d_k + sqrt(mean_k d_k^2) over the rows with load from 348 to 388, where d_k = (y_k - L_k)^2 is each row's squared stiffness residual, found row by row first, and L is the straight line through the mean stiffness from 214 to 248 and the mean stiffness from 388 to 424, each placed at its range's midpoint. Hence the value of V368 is 153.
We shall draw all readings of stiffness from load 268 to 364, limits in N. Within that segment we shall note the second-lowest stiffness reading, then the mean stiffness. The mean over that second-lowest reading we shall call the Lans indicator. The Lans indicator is 1.052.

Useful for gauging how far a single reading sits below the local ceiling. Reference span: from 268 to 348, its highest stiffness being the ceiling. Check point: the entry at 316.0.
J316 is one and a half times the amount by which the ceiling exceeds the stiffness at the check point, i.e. 5.4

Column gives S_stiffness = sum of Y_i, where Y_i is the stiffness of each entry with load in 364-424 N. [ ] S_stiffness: 1040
